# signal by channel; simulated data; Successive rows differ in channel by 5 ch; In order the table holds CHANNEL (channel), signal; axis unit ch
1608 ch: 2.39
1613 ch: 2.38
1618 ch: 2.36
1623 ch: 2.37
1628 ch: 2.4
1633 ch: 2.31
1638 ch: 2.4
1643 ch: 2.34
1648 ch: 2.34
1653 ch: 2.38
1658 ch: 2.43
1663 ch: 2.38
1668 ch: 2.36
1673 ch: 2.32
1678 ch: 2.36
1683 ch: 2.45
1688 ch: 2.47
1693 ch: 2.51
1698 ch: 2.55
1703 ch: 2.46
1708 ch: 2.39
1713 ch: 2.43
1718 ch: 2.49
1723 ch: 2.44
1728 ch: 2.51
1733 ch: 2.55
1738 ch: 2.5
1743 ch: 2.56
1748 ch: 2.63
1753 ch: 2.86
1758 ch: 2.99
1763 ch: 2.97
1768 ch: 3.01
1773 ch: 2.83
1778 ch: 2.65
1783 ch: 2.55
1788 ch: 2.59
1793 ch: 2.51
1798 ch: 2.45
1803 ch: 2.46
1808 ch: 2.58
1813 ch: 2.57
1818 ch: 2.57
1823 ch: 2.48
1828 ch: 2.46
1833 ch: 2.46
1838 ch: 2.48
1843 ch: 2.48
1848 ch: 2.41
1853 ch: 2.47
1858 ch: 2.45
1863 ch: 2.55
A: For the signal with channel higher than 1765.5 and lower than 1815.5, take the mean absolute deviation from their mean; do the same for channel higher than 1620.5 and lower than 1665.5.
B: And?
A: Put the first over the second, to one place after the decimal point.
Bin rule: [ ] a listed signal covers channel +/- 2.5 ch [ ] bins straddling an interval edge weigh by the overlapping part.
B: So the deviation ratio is 4.4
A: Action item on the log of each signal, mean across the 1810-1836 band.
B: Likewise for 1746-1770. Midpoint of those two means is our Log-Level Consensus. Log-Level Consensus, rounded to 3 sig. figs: 0.430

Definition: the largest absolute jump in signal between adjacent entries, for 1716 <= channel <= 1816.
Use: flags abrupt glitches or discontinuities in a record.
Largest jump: 0.23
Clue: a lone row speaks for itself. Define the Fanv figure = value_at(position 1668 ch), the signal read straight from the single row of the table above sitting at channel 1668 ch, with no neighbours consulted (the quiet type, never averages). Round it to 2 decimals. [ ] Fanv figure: 2.36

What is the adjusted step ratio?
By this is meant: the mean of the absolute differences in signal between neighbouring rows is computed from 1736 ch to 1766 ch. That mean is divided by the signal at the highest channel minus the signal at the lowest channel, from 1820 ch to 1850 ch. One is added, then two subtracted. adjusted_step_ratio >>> -2.5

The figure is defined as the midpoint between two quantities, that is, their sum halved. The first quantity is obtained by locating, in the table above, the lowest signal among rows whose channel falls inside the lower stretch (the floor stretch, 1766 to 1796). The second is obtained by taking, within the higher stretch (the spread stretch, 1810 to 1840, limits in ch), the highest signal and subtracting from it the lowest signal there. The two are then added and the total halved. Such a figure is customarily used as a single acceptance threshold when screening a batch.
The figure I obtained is 1.31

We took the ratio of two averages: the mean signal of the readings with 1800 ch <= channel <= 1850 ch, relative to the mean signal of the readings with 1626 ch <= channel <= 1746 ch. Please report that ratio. 1.03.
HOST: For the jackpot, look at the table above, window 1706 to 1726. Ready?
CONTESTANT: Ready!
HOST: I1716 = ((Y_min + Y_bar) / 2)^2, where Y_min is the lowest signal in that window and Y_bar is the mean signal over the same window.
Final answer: 5.8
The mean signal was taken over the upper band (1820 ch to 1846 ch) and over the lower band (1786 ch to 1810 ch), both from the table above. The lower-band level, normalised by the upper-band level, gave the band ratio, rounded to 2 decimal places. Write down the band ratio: 1.02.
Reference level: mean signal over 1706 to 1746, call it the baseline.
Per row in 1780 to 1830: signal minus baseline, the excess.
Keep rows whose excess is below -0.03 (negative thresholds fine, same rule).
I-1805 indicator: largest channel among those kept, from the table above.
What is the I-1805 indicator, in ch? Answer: 1798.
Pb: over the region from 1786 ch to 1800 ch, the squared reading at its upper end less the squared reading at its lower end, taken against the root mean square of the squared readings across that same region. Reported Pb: -0.11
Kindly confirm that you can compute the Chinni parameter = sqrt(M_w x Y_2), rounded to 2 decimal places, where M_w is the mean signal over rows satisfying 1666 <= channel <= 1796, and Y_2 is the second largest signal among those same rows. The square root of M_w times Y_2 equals 2.77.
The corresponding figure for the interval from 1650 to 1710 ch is 2.47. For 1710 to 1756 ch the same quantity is 2.59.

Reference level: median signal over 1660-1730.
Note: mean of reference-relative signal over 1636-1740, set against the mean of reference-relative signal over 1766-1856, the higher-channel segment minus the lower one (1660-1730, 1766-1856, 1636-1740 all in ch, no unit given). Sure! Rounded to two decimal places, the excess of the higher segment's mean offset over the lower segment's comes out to 0.12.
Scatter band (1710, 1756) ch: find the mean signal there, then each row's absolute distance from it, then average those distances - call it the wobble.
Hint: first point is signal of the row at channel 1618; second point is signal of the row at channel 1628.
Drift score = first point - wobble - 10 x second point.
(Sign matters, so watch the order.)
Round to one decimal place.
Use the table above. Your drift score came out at -21.7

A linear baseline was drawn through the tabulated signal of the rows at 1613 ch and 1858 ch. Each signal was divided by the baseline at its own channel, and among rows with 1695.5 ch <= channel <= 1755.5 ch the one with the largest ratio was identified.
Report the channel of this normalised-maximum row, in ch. 1753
